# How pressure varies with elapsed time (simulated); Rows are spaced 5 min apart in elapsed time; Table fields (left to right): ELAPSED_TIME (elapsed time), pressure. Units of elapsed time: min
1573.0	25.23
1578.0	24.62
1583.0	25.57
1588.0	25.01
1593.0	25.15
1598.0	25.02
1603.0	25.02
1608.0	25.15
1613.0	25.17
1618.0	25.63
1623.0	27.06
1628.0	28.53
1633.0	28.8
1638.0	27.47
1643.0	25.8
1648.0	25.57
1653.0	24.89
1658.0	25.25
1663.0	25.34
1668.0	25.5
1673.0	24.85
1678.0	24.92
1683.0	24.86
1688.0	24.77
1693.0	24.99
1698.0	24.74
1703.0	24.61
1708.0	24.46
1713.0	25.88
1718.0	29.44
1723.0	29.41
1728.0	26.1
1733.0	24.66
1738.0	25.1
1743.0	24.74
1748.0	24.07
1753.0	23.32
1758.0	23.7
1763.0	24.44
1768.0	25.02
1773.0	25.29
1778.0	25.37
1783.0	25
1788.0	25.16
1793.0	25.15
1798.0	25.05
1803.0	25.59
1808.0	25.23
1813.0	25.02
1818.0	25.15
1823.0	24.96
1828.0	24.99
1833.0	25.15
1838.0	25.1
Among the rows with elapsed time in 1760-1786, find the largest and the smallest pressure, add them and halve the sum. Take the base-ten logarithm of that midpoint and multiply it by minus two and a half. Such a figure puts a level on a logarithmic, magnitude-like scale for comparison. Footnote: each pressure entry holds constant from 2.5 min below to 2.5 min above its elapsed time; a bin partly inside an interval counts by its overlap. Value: -3.49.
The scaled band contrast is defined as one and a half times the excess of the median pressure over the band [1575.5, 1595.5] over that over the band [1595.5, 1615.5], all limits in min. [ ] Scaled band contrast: 0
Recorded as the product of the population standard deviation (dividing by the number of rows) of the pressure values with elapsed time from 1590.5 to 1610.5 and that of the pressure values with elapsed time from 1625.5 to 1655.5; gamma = 0.10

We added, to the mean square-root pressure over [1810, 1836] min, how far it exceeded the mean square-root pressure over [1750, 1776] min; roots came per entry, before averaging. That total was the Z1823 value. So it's 5.08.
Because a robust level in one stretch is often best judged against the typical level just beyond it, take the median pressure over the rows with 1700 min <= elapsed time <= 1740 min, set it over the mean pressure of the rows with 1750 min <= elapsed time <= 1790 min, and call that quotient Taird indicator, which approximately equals 1.03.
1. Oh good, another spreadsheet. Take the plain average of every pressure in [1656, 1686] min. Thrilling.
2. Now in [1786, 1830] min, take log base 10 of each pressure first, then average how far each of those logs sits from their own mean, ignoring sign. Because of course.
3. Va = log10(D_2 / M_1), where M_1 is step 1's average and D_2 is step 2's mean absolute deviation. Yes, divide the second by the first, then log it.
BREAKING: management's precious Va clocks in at -4.1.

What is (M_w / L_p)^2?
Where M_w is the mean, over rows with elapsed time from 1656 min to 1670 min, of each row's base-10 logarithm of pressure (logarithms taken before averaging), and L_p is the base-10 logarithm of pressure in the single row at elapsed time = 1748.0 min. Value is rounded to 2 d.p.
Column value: 1.03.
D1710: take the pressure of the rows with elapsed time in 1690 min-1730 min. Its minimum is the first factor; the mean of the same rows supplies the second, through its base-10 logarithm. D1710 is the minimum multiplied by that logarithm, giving 34.7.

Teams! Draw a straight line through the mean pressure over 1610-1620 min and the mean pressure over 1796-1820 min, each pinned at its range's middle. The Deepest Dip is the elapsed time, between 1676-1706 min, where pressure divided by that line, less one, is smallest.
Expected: 1703.0 min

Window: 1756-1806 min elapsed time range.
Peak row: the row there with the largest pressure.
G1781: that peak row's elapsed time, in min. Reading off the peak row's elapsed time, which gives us 1803.0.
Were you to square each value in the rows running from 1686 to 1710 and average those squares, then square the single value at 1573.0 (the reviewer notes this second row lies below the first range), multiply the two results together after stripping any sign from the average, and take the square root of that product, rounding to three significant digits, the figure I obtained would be 624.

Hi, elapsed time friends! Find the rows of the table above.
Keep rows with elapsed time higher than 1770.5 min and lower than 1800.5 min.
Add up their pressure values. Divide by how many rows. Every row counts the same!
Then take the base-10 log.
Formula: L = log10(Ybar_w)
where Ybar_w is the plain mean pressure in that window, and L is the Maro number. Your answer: 1.401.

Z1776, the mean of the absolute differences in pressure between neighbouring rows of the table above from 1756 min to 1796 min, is 0.32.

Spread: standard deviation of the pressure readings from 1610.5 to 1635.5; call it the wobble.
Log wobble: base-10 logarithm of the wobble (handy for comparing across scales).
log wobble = 0.2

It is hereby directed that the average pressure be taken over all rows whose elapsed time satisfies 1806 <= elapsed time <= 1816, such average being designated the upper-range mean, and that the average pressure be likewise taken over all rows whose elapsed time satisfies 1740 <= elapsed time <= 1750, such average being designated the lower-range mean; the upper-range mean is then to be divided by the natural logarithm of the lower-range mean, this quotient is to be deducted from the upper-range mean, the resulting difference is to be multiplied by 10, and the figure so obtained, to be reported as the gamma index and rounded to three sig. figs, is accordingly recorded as 173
